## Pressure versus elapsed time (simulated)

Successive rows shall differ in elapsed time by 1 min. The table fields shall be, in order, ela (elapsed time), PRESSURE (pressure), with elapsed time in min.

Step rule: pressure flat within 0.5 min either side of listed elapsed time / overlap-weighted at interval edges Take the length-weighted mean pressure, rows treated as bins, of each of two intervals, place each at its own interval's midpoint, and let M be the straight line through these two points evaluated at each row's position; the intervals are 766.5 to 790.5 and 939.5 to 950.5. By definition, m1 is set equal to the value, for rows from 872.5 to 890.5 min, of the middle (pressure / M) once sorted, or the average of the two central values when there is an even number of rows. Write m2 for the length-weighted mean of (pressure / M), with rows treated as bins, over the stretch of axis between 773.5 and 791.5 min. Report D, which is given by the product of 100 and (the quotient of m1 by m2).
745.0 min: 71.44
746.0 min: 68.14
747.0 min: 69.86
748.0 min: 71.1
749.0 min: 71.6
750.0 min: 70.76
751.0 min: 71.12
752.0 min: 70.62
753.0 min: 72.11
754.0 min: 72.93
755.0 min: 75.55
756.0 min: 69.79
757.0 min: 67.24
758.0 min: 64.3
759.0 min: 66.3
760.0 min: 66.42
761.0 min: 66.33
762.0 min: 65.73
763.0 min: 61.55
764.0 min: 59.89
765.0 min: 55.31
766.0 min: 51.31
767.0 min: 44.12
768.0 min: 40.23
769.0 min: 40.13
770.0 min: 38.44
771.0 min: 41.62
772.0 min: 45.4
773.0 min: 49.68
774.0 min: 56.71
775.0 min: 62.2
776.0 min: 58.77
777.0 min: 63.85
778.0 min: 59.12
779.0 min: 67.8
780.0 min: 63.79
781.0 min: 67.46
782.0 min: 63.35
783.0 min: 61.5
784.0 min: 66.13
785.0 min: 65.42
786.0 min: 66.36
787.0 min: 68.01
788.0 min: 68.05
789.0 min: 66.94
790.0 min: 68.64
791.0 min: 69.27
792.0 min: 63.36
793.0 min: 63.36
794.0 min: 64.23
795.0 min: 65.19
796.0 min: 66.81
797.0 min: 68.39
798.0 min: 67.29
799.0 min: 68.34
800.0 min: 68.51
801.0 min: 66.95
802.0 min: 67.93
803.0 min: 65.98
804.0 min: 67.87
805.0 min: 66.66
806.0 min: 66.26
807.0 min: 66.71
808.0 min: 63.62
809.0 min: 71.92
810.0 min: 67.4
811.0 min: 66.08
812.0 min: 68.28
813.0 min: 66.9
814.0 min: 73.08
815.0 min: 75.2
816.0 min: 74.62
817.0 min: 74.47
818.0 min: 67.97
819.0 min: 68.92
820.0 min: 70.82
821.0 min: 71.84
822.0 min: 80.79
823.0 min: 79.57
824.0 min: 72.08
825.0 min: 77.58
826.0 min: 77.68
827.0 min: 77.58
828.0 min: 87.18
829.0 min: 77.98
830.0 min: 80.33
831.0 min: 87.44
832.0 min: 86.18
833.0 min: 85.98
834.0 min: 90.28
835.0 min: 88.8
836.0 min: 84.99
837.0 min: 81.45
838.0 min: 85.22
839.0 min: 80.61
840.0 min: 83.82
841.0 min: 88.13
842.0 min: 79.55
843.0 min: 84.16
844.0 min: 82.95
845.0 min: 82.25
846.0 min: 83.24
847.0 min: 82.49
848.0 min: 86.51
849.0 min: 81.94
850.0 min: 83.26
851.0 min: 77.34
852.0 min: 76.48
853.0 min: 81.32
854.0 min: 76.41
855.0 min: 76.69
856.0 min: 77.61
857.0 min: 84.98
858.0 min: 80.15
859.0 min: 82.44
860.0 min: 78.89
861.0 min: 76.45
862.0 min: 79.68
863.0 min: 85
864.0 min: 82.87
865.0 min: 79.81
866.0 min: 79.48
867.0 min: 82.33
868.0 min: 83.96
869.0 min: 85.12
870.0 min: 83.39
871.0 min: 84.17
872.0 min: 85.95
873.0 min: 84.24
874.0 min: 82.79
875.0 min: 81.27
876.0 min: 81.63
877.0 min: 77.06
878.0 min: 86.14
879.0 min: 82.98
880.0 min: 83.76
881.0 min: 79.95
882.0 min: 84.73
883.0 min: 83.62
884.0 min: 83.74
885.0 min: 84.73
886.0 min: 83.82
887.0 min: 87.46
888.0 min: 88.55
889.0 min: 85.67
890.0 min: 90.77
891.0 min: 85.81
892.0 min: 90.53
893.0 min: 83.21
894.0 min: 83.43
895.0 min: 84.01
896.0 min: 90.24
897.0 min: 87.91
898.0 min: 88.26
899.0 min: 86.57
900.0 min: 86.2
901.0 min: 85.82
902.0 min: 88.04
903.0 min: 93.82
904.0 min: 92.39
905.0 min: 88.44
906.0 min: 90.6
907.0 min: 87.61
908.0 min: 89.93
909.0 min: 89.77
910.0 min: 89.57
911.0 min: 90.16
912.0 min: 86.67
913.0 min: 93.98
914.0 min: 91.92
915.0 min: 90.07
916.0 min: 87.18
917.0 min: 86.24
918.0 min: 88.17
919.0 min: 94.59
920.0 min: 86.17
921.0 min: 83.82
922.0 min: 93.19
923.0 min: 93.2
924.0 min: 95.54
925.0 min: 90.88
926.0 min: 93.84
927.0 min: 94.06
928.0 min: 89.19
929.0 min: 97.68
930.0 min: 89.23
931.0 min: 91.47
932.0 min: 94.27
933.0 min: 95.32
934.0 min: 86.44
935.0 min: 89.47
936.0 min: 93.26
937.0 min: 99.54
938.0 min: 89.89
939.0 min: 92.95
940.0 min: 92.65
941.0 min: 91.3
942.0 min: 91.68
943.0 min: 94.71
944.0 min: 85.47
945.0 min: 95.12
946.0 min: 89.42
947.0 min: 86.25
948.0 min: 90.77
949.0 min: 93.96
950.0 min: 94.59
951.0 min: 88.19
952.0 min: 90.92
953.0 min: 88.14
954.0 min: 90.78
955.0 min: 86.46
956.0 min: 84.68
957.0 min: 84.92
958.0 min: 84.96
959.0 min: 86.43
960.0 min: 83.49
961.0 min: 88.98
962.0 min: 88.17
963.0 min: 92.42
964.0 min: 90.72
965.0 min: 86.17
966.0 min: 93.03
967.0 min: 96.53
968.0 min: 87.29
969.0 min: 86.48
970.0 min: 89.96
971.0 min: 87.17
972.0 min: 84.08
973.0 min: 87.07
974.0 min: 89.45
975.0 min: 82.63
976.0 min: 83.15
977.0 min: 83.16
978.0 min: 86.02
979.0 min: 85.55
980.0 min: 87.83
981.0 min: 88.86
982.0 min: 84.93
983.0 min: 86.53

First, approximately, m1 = 1.07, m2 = 1.10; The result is 97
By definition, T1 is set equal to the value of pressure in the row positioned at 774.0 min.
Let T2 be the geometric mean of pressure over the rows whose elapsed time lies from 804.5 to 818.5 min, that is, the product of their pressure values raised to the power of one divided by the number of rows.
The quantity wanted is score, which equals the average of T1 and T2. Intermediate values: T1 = 56.71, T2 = 69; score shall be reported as 62.9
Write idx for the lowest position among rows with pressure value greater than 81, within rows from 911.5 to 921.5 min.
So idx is 912.0 min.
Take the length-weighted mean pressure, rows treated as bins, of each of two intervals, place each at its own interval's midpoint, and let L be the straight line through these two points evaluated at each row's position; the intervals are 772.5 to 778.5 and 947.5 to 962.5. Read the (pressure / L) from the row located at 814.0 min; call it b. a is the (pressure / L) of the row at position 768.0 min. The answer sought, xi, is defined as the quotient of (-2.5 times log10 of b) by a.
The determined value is -0.19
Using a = 0.70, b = 1.13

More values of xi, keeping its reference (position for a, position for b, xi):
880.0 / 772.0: 0.24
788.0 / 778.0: -0.01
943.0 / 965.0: 0.04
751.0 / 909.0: -0.09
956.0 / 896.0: -0.16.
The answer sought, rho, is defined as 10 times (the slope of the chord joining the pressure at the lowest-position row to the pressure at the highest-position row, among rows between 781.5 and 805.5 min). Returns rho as 1.4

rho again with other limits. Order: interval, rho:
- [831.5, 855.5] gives -4.1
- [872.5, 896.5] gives 2.6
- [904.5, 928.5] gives 0.3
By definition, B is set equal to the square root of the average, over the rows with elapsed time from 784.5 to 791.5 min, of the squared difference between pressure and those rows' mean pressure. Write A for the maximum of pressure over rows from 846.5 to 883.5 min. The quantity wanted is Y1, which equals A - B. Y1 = 85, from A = 86.51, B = 1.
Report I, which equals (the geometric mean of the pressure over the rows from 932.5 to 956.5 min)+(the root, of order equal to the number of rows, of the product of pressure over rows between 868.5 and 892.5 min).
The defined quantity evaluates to 175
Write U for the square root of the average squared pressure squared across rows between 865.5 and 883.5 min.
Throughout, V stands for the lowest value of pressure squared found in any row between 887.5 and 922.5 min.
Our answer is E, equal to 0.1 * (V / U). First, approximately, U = 6891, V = 6924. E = 0.10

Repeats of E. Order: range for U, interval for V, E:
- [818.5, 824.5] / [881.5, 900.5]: 0.13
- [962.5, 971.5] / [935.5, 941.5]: 0.10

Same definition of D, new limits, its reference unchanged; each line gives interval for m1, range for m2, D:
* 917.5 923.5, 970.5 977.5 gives 120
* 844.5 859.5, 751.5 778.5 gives 105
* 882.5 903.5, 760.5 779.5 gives 111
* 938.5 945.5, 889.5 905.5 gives 96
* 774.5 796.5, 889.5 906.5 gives 102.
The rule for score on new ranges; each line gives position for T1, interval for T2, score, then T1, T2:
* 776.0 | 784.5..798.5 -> 62.6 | 58.77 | 66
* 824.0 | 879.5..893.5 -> 78.7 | 72.08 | 85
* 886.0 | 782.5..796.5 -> 74.9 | 83.82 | 66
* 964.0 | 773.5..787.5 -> 77.1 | 90.72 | 64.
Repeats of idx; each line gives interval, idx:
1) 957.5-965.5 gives 958.0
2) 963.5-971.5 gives 964.0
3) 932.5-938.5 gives 933.0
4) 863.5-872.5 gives 864.0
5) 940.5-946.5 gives 941.0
